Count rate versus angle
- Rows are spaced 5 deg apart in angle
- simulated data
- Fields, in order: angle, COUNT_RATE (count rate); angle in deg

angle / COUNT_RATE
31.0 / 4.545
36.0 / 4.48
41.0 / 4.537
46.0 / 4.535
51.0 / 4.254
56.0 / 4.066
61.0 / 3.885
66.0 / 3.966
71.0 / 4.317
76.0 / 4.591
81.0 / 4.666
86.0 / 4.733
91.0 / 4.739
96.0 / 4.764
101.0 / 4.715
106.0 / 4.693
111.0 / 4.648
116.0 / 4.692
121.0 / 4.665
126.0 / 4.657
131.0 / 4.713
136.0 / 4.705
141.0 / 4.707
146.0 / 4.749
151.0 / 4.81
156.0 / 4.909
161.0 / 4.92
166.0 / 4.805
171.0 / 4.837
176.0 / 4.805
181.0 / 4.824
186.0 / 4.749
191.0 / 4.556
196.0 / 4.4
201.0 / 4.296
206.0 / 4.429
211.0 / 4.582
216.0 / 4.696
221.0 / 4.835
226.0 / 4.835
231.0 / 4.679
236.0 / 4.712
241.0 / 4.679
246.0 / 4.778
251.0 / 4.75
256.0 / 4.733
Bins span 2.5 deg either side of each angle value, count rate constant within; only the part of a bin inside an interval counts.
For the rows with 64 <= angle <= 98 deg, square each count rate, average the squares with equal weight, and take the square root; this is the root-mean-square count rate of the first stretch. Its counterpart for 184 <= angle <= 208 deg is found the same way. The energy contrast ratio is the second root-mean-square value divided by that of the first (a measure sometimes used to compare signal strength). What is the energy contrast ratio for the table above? 0.99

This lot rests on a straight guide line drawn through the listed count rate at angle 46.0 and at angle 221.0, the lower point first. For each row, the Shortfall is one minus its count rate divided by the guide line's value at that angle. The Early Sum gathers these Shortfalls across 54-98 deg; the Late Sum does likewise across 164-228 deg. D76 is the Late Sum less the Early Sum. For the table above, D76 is 0.0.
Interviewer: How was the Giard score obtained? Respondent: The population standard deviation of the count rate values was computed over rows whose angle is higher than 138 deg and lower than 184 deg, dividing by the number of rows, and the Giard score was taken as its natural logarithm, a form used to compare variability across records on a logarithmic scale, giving -2.8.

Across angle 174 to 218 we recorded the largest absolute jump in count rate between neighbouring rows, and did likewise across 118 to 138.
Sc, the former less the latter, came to 0.14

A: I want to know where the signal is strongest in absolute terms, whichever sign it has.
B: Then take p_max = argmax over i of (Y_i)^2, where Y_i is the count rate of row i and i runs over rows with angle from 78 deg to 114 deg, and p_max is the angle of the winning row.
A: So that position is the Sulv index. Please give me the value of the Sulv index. 96.0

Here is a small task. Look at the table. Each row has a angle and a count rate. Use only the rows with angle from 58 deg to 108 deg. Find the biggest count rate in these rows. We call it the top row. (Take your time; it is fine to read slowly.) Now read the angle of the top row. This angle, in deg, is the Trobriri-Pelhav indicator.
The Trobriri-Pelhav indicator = 96.0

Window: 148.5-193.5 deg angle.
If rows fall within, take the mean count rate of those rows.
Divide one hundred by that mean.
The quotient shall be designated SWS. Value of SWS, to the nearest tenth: 20.8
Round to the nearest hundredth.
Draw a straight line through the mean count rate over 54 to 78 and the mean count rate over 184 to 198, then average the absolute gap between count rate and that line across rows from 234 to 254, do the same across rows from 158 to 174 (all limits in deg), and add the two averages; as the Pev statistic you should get 0.39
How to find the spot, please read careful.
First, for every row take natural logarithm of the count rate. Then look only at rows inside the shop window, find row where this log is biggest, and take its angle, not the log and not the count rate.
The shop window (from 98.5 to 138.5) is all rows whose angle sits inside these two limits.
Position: 101.0 deg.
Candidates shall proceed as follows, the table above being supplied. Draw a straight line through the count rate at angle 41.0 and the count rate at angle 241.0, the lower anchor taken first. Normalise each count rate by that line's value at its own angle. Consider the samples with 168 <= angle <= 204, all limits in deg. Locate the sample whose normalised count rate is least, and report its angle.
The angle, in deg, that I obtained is 201.0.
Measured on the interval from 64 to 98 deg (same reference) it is 66.0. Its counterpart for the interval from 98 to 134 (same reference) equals 126.0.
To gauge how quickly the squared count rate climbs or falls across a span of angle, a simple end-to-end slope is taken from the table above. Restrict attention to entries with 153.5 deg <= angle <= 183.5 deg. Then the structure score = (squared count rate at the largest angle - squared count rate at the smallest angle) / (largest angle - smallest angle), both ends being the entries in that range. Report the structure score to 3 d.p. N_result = -0.033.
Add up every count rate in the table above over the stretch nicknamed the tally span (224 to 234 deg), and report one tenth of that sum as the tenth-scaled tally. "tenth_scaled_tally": 0.95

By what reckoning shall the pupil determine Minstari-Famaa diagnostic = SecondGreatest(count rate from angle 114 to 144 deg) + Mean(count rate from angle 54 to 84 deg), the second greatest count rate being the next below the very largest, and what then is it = 9.0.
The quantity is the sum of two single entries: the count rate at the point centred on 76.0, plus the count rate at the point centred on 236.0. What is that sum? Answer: 9.30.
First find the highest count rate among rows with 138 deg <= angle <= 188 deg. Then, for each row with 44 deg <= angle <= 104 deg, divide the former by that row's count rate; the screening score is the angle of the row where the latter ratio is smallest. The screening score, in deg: 96.0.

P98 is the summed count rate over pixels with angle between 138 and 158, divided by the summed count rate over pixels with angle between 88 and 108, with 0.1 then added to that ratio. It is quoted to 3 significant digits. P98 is 1.11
